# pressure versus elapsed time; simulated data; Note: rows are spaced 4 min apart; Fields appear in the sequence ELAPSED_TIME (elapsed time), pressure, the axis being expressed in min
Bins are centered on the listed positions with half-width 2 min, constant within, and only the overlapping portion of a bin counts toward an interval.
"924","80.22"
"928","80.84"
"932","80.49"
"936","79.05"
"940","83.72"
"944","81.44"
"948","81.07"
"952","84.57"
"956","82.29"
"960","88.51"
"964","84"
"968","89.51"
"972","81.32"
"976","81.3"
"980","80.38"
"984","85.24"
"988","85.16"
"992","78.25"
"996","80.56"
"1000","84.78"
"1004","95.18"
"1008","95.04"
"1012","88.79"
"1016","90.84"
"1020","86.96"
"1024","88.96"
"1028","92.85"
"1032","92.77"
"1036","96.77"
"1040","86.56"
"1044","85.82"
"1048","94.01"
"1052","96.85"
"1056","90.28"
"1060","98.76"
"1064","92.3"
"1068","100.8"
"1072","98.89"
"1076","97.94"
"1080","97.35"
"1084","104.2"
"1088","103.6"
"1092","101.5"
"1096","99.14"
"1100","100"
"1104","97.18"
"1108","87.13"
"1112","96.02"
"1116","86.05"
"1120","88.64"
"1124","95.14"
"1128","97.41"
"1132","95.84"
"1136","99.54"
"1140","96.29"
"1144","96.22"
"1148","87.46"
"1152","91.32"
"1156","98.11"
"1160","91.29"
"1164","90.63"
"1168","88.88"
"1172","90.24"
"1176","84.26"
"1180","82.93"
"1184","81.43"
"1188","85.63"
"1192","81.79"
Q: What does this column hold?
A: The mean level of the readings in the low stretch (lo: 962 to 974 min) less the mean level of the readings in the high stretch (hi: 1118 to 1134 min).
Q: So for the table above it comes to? -9.3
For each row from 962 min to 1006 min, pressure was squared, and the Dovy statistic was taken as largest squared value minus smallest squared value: 2936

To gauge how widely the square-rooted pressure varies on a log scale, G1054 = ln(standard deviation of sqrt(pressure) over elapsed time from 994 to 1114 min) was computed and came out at -1.2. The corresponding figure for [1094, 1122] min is -1.2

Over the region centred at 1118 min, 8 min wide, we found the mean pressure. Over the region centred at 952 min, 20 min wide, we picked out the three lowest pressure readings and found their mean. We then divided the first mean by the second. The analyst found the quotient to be 1.07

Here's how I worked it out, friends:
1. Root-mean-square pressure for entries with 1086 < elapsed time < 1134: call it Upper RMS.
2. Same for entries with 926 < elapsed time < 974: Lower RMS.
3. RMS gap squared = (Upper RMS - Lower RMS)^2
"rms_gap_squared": 160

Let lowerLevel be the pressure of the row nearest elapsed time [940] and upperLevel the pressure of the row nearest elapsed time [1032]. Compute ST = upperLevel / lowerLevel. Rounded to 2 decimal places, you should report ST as 1.11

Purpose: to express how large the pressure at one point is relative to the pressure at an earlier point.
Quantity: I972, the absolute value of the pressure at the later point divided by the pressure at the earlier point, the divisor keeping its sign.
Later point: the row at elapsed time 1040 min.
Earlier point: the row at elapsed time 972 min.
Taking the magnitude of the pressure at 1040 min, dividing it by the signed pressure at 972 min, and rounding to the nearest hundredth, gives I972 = 1.06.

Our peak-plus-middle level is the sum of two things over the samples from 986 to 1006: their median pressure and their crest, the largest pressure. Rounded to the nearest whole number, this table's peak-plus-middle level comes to 180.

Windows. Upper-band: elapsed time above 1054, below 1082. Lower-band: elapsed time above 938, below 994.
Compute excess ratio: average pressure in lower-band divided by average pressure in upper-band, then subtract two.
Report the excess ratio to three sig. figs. -1.14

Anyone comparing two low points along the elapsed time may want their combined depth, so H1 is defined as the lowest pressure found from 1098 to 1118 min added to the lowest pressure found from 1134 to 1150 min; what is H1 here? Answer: 174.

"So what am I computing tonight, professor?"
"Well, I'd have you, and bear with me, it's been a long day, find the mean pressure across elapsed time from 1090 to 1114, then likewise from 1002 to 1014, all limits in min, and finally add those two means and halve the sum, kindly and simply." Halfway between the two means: 94.9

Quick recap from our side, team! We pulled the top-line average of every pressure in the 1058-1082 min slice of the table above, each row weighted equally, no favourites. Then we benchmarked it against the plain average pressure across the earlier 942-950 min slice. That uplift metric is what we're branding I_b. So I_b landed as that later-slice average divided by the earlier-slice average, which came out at 1.20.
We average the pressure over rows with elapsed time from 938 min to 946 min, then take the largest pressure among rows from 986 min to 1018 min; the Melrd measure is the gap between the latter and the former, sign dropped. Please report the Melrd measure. 13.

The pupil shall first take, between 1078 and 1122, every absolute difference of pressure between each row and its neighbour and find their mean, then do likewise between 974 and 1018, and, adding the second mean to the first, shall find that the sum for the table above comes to 8.5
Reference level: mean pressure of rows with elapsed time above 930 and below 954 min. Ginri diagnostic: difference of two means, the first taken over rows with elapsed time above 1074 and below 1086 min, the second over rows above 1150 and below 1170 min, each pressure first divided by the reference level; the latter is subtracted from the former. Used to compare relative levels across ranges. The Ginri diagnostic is 0.10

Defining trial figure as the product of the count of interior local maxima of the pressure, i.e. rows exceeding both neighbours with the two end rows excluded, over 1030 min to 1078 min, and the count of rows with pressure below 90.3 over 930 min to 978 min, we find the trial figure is 48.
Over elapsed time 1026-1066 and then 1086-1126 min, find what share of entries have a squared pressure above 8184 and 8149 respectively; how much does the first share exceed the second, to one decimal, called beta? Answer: 0.0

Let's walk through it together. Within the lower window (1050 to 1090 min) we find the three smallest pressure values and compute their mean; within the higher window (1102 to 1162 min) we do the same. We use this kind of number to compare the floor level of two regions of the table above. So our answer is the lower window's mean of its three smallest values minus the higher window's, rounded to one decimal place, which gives 6.3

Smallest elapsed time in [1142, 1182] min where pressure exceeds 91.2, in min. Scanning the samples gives 1144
